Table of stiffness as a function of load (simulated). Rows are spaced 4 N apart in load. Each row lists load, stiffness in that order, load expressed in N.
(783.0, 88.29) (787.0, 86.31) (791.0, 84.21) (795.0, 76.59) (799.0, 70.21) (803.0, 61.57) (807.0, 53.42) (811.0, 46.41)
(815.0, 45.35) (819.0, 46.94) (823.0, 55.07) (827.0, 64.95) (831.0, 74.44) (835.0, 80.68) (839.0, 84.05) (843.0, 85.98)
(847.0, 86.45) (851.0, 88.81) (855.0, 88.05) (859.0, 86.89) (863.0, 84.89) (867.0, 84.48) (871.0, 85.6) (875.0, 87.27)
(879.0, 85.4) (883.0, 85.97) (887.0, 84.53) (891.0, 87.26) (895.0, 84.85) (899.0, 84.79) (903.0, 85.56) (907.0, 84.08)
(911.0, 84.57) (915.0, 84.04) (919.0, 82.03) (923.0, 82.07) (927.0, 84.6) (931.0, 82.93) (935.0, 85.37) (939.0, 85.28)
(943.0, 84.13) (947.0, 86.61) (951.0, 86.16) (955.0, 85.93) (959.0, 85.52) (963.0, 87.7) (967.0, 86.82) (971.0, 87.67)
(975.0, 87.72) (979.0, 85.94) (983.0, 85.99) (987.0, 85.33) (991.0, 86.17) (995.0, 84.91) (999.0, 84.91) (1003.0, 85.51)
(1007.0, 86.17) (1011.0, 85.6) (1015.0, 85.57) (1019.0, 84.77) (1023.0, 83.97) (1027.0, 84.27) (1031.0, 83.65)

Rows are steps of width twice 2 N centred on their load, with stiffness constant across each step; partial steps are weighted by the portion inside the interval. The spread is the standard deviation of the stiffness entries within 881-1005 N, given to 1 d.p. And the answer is 1.4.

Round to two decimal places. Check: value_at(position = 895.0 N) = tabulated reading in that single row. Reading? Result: 84.85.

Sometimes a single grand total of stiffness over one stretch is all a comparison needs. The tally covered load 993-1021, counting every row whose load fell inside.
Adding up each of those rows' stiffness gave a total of 597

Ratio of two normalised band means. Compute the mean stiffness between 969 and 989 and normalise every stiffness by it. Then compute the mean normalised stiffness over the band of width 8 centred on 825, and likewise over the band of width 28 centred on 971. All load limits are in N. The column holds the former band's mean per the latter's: 0.69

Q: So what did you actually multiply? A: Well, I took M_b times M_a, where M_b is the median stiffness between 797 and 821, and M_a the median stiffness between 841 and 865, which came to 4349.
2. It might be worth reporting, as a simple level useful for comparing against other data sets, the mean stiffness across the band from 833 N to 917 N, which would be 85.4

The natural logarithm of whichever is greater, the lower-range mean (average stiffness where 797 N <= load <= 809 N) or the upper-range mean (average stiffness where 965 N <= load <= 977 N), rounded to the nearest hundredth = 4.47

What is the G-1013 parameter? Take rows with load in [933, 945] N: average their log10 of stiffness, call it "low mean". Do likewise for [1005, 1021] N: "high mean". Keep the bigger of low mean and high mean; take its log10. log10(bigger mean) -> 0.286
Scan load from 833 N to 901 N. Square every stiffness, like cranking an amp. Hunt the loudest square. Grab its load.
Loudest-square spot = 851.0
